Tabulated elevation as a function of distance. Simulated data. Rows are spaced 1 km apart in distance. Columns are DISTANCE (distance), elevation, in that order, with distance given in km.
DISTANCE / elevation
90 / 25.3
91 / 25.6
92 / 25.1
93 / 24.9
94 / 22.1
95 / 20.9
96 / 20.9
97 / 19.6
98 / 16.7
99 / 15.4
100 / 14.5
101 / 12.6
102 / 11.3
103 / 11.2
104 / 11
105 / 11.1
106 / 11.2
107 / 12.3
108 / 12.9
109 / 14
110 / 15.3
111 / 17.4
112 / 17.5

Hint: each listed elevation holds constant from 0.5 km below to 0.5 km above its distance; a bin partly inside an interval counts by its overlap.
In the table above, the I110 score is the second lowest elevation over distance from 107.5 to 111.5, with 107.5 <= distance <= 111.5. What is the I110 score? 14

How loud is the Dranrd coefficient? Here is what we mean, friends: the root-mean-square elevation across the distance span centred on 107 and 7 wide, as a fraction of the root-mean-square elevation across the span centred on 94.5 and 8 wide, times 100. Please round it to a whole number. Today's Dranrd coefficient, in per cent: 57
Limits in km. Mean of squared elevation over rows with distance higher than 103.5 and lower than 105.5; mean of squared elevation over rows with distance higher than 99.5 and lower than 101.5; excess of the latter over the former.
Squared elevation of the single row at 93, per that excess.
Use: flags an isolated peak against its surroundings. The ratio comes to 10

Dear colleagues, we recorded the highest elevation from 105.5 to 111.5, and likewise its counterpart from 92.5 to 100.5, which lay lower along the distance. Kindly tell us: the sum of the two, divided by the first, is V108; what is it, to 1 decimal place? 2.4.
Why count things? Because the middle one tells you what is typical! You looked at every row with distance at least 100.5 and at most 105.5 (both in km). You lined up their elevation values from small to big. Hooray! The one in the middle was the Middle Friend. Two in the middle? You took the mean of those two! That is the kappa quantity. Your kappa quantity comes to 11.2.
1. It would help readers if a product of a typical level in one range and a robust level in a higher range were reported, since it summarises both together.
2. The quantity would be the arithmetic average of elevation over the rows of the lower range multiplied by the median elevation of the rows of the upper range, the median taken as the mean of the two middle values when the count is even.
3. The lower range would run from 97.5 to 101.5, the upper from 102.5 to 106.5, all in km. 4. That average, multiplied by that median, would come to 165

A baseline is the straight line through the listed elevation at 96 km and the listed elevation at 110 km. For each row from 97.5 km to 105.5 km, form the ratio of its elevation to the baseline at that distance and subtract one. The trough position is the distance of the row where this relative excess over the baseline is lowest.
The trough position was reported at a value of 102 km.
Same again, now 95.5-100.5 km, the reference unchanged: 100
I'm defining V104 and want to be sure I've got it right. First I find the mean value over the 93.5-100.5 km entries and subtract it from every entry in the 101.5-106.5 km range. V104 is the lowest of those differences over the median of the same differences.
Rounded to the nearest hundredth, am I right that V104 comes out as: 1.03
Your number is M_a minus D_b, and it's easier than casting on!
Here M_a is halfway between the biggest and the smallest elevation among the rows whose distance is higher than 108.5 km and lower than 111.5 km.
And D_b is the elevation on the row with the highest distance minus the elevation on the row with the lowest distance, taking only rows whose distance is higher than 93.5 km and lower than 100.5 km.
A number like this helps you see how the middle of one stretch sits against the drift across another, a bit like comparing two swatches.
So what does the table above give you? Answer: 23.3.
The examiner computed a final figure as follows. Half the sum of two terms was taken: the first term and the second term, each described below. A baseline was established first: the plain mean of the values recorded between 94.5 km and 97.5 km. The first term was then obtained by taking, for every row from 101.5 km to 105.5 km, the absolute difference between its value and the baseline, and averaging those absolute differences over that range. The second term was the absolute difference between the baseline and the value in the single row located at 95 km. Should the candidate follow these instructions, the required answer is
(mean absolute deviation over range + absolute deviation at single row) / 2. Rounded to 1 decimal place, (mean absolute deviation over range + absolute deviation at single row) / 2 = 4.9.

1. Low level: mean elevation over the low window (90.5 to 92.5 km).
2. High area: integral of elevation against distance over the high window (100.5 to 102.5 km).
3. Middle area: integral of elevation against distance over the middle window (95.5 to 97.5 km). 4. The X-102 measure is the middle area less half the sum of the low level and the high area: 16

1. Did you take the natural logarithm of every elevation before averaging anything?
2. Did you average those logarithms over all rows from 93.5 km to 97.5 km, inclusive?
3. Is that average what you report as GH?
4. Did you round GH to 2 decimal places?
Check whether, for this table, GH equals 3.04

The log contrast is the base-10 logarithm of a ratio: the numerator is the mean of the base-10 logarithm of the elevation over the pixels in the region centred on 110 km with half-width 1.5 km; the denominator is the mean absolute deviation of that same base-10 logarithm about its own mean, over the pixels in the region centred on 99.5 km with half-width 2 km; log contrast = 1.51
